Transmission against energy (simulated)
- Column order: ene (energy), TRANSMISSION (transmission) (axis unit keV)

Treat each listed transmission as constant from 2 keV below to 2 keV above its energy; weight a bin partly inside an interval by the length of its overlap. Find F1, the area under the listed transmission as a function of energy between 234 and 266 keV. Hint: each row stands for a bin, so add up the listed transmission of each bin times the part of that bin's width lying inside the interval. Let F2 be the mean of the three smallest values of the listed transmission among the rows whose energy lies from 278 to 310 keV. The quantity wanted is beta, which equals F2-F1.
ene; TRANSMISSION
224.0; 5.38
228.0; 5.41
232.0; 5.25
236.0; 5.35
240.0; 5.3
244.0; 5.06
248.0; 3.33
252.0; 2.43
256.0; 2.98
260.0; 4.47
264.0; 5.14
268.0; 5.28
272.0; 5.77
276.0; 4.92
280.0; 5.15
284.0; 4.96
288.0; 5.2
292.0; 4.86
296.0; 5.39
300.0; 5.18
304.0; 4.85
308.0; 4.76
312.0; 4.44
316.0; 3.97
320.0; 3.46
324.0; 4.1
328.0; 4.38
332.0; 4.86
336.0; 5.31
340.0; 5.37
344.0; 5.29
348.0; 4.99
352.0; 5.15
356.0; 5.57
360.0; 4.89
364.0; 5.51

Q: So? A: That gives -131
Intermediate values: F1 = 136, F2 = 4.8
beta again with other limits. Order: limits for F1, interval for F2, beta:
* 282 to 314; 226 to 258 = -156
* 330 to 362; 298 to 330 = -162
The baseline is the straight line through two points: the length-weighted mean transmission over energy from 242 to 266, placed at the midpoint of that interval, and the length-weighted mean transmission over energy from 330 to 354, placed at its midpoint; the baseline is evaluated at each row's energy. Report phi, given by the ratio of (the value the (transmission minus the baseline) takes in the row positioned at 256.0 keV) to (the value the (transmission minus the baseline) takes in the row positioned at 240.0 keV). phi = -0.59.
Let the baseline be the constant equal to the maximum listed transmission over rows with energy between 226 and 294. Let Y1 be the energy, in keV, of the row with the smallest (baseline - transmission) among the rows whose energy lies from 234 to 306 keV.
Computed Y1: 272.0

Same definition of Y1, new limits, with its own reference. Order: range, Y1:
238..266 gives 240.0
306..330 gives 308.0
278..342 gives 296.0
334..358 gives 356.0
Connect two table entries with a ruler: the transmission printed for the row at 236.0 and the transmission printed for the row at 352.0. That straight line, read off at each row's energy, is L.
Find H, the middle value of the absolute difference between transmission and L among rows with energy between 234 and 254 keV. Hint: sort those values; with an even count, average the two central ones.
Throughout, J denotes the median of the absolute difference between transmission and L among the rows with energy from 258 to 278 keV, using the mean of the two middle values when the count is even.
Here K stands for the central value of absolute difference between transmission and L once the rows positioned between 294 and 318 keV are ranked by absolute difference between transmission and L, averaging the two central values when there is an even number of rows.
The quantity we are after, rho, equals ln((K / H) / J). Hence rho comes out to 1.4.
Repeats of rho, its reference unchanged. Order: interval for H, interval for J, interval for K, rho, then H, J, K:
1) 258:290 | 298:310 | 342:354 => 0.3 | 0.23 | 0.38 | 0.1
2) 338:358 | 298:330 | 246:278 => 1.6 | 0.17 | 0.80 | 0.7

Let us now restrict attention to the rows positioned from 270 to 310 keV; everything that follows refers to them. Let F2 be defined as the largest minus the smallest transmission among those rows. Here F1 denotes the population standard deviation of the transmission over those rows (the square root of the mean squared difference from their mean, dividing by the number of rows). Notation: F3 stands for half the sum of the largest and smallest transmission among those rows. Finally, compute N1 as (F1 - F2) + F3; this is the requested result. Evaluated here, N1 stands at 4.5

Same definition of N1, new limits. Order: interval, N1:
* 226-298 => 1.7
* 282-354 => 3.0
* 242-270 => 2.1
